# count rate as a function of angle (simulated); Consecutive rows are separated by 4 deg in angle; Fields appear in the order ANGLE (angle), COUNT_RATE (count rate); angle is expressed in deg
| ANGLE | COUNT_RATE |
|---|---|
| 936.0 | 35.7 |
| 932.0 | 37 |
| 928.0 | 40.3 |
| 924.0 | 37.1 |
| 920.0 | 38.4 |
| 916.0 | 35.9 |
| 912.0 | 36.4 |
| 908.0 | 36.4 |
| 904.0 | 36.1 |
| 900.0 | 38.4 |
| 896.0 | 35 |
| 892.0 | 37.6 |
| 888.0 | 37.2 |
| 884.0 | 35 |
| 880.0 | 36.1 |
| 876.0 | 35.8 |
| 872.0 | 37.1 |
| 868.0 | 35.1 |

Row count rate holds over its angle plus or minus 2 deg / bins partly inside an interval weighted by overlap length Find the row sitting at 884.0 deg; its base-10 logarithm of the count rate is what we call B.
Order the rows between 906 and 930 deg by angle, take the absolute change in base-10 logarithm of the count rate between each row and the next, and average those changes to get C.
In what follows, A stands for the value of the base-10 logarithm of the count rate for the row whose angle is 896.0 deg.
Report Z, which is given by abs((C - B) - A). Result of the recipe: 3.07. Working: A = 1.54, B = 1.54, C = 0.017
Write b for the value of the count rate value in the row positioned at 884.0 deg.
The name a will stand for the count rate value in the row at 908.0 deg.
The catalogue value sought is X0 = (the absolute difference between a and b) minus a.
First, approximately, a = 36.4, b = 35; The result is -35.0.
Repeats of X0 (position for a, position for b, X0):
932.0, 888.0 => -36.8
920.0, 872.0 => -37.1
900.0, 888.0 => -37.2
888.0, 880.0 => -36.1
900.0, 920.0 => -38.4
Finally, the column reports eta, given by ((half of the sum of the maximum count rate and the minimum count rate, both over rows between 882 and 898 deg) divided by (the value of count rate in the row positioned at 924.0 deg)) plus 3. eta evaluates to 3.98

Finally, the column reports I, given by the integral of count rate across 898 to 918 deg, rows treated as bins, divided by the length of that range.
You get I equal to 36.6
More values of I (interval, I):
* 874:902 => 36.4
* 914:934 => 37.7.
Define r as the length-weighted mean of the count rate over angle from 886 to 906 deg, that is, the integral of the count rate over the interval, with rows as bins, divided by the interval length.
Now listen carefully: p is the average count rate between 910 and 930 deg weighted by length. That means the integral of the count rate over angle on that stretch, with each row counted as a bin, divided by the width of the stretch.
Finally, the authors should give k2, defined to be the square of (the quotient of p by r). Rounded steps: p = 37.6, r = 36.9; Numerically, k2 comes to 1.04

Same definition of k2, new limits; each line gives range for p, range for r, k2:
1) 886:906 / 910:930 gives 0.96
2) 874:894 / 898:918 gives 0.98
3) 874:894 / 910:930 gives 0.93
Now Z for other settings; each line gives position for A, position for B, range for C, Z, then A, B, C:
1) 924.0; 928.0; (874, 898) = 3.16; 1.57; 1.61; 0.016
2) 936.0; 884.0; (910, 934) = 3.07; 1.55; 1.54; 0.025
